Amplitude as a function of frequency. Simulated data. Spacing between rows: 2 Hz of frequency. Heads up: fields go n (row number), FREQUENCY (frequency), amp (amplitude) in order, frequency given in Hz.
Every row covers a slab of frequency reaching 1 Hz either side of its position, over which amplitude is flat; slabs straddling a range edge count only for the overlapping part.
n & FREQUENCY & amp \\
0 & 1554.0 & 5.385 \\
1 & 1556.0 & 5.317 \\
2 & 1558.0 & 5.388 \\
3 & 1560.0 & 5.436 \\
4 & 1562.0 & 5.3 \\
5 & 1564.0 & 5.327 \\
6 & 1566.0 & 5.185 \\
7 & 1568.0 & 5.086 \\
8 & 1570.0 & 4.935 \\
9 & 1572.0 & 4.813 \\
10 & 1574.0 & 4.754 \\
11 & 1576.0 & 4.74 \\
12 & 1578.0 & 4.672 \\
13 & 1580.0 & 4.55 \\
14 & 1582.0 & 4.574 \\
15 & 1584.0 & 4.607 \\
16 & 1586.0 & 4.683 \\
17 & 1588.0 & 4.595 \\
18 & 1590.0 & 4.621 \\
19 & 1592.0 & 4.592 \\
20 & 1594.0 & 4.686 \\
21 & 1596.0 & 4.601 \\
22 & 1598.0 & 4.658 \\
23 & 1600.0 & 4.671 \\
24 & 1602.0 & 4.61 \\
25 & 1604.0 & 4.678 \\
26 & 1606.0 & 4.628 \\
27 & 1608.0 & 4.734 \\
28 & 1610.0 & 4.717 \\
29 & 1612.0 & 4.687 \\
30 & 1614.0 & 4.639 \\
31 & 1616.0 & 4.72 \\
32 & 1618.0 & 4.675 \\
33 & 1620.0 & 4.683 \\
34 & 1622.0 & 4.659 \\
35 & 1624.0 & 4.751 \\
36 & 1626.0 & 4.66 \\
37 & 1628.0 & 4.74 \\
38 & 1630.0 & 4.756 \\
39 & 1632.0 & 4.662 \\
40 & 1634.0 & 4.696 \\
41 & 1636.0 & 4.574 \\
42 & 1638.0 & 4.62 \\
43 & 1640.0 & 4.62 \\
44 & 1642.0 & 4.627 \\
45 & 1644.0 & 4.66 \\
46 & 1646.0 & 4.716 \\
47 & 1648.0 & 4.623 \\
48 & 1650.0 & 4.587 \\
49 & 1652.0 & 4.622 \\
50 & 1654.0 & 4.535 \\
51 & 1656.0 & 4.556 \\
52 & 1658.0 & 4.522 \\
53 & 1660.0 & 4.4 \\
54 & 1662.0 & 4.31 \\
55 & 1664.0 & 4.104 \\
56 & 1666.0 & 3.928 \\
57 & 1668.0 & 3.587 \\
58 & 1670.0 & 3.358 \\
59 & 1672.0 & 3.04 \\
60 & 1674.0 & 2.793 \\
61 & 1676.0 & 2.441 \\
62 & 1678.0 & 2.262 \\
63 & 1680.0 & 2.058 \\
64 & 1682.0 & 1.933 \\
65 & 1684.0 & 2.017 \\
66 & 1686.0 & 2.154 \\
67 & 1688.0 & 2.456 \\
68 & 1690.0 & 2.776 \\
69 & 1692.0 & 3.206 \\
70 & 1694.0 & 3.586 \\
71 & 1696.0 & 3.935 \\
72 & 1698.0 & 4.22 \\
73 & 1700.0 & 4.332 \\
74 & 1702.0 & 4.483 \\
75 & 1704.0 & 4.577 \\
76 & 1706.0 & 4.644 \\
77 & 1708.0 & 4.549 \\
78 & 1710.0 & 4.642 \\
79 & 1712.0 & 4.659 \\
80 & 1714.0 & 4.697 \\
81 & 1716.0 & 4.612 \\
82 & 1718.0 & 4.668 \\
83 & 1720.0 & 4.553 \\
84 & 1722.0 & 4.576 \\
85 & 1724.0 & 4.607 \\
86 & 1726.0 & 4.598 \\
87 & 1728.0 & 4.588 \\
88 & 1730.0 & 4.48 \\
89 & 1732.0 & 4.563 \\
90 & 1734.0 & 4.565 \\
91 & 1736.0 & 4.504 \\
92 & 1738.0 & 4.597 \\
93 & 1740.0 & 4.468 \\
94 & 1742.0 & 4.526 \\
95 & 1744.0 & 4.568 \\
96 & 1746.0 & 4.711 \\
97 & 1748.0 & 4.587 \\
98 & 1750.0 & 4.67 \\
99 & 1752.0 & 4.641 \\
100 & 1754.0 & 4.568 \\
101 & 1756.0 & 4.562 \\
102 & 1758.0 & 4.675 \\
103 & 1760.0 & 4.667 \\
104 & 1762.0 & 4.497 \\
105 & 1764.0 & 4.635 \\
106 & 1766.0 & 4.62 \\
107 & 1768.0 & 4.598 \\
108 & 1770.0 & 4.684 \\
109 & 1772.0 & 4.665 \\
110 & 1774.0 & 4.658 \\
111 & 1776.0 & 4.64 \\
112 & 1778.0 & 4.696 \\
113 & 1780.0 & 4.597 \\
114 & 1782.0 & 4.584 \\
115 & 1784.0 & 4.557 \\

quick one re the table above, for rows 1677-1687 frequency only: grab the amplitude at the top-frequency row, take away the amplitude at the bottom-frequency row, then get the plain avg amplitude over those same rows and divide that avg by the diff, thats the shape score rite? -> -19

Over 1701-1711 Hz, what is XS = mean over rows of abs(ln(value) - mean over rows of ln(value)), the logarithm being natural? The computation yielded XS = 0.011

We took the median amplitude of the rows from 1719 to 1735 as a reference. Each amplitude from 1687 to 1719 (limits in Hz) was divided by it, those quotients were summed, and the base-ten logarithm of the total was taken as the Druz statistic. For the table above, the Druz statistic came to 1.16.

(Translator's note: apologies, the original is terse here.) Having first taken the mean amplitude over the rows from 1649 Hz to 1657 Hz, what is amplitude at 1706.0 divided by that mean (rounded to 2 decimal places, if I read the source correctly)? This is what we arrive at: 1.02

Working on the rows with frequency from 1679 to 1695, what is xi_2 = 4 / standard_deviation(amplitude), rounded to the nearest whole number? 7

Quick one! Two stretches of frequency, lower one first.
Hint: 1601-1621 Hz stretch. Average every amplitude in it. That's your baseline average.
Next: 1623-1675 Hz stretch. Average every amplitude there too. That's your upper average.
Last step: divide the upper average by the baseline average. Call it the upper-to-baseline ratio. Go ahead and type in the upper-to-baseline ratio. 0.93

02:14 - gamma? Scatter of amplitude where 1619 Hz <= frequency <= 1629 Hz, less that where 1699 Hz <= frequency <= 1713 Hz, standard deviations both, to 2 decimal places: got -0.07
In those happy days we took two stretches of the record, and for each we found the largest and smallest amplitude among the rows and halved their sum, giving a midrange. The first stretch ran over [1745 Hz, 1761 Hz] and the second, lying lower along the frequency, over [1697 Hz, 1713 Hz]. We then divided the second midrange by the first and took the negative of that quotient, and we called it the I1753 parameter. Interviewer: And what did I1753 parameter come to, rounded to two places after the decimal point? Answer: -0.96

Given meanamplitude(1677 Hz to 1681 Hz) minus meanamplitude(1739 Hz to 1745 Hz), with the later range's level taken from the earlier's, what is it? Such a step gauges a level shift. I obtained -2.4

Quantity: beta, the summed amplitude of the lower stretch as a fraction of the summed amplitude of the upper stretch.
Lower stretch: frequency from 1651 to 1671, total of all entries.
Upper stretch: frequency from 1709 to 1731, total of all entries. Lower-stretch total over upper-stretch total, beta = 0.8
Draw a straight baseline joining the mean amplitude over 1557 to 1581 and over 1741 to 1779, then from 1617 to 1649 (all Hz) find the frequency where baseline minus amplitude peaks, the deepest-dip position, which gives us 1636.0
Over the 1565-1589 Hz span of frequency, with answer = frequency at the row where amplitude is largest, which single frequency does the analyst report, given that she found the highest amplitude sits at 1566.0 Hz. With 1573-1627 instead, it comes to 1574.0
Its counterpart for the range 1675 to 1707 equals 1706.0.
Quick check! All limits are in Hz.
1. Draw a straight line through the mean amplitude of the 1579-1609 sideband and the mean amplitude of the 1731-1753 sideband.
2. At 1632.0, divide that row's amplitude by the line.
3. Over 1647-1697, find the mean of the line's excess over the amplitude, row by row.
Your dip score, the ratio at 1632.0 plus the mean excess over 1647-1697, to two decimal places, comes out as 2.18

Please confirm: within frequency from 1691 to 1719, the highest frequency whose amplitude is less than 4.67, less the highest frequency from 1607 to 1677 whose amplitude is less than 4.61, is 42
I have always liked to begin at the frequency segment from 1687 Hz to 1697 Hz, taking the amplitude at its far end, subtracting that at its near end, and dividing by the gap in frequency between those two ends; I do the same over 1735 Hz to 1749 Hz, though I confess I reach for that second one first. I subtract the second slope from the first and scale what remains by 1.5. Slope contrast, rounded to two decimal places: 0.27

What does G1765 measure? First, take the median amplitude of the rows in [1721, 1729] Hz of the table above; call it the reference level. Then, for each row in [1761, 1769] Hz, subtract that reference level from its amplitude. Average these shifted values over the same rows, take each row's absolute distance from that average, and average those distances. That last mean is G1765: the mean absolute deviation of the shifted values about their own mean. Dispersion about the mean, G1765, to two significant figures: 0.045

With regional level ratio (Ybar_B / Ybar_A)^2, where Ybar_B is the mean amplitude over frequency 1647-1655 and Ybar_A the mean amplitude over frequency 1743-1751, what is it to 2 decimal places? 0.98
